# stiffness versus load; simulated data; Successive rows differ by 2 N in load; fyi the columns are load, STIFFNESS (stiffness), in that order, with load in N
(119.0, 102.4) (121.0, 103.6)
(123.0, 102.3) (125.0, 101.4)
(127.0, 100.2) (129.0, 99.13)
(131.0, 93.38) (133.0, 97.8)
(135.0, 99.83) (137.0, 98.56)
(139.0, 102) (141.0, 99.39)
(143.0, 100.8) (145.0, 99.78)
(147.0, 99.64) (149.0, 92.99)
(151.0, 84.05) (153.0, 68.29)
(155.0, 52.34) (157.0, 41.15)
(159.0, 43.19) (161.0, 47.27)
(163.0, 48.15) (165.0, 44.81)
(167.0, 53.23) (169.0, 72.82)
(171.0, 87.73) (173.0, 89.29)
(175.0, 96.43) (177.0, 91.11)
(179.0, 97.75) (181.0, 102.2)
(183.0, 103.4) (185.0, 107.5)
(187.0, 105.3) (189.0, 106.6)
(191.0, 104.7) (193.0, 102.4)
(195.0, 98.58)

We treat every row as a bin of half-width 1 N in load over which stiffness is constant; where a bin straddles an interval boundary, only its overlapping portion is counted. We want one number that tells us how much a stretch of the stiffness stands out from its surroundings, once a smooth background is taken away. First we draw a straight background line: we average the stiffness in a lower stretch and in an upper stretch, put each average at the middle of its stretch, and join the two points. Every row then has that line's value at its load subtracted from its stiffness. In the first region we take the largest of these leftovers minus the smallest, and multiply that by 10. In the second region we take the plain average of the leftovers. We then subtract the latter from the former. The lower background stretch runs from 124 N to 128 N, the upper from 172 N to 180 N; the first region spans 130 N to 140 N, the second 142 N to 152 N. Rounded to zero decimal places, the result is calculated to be 100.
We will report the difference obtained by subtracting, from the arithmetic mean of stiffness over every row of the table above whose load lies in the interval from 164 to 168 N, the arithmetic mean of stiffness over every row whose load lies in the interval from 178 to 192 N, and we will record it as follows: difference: -55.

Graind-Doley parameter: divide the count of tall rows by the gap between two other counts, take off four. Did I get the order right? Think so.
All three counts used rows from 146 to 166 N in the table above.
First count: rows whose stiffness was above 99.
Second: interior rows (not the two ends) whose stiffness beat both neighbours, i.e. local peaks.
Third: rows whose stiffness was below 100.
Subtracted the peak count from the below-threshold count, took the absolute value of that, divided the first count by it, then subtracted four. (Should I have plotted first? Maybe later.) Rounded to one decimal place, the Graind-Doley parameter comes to -3.9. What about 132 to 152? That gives -2.8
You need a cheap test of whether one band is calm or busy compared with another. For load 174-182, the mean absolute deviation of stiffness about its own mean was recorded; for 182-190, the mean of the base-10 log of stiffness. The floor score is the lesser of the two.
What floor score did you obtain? 2.0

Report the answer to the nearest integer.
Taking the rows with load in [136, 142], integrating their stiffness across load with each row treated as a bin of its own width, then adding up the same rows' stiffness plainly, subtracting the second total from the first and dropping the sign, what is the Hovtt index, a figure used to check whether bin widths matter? 300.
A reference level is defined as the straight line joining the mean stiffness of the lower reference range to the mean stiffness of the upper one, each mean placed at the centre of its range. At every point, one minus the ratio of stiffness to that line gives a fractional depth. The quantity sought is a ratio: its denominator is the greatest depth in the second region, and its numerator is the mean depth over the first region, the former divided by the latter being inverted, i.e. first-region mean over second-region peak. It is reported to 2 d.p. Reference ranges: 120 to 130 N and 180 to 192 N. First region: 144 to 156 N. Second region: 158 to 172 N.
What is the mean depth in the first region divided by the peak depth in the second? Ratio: 0.33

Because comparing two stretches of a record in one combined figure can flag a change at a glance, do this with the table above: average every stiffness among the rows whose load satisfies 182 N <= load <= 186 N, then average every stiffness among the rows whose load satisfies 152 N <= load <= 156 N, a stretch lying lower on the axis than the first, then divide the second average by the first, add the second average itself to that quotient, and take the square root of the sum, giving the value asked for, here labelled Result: 7.8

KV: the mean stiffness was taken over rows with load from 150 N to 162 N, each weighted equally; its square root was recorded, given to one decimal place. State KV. 7.5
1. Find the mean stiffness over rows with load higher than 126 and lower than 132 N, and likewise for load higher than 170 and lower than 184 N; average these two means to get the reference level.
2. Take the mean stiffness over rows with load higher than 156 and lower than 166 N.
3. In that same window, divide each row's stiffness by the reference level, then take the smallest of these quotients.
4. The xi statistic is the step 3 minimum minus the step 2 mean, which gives -44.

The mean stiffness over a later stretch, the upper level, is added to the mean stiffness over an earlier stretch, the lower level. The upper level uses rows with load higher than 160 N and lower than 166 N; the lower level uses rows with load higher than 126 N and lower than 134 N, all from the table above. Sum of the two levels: 144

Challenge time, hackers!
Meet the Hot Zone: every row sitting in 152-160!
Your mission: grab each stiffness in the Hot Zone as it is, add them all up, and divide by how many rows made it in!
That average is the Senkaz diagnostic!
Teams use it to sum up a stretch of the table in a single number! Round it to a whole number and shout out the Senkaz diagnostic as 51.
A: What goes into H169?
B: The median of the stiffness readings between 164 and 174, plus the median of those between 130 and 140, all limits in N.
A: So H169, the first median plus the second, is 171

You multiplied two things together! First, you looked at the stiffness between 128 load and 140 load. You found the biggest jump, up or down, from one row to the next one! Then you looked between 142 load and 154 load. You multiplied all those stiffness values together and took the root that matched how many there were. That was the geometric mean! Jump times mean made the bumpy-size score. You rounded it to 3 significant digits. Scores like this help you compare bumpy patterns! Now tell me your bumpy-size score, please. 518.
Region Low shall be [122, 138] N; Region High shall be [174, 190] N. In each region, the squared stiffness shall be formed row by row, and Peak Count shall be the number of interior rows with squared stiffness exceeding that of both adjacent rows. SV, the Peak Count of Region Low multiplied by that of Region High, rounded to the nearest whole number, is 1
